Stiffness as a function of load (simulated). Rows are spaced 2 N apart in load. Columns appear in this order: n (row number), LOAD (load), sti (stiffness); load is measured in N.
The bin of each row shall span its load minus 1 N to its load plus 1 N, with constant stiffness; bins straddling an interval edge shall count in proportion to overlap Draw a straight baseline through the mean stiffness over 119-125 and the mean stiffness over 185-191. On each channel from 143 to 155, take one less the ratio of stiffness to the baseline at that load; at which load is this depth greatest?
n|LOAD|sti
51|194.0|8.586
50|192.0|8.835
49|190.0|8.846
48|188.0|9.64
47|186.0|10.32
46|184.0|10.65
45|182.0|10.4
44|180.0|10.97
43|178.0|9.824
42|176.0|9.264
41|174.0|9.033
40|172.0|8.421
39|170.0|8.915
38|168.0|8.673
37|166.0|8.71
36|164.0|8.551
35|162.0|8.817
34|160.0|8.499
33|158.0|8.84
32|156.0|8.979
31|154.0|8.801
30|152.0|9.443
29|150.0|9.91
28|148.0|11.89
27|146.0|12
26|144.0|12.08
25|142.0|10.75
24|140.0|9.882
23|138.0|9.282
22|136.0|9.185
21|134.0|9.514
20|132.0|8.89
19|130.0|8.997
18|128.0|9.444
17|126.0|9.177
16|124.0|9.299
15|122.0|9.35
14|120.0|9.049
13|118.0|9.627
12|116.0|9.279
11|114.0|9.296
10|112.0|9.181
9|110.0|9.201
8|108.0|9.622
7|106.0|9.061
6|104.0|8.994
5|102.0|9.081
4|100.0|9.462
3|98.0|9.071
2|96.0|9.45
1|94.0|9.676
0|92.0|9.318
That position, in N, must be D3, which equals 154.0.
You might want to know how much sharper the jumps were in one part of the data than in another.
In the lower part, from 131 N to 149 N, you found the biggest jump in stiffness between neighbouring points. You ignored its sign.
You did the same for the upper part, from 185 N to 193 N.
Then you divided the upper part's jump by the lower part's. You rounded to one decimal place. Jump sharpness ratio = 0.6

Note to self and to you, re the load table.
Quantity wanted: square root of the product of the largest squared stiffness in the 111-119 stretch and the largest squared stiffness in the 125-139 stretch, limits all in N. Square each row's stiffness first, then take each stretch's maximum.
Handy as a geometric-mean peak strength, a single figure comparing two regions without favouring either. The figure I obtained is 92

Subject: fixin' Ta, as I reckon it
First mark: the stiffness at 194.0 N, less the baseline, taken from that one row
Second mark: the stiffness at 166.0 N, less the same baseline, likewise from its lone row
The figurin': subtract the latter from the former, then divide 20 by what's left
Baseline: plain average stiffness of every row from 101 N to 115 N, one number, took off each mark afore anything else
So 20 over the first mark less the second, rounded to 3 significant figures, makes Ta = -161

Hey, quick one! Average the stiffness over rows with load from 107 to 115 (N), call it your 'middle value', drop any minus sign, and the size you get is 9.3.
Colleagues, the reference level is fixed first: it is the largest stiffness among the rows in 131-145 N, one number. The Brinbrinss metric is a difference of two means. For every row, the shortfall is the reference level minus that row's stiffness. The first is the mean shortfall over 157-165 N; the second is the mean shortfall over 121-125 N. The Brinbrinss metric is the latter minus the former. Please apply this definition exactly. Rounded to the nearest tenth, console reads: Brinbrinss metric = -0.6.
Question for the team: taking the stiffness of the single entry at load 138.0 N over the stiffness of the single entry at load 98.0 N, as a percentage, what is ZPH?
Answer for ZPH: 102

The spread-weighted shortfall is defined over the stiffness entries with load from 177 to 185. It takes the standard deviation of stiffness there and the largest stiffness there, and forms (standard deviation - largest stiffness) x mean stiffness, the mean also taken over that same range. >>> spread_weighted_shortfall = -110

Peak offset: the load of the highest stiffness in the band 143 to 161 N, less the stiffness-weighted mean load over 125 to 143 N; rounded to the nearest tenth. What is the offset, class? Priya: 9.8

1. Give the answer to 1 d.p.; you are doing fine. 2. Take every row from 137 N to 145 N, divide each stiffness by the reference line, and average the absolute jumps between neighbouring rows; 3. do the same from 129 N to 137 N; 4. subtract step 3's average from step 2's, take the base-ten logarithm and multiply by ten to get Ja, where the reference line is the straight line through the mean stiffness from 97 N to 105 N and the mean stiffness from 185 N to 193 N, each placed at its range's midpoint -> -12.1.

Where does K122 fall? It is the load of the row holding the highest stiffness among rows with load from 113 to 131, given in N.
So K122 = 118.0 N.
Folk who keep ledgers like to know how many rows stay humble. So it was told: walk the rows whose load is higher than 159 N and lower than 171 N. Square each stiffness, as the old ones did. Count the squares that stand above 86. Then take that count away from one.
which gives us 1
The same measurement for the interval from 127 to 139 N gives -2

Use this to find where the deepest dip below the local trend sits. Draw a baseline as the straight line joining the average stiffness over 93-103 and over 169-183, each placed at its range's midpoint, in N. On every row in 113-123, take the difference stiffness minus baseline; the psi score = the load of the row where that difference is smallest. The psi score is 120.0 N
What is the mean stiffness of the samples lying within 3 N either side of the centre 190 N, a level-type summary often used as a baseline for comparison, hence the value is 9.1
